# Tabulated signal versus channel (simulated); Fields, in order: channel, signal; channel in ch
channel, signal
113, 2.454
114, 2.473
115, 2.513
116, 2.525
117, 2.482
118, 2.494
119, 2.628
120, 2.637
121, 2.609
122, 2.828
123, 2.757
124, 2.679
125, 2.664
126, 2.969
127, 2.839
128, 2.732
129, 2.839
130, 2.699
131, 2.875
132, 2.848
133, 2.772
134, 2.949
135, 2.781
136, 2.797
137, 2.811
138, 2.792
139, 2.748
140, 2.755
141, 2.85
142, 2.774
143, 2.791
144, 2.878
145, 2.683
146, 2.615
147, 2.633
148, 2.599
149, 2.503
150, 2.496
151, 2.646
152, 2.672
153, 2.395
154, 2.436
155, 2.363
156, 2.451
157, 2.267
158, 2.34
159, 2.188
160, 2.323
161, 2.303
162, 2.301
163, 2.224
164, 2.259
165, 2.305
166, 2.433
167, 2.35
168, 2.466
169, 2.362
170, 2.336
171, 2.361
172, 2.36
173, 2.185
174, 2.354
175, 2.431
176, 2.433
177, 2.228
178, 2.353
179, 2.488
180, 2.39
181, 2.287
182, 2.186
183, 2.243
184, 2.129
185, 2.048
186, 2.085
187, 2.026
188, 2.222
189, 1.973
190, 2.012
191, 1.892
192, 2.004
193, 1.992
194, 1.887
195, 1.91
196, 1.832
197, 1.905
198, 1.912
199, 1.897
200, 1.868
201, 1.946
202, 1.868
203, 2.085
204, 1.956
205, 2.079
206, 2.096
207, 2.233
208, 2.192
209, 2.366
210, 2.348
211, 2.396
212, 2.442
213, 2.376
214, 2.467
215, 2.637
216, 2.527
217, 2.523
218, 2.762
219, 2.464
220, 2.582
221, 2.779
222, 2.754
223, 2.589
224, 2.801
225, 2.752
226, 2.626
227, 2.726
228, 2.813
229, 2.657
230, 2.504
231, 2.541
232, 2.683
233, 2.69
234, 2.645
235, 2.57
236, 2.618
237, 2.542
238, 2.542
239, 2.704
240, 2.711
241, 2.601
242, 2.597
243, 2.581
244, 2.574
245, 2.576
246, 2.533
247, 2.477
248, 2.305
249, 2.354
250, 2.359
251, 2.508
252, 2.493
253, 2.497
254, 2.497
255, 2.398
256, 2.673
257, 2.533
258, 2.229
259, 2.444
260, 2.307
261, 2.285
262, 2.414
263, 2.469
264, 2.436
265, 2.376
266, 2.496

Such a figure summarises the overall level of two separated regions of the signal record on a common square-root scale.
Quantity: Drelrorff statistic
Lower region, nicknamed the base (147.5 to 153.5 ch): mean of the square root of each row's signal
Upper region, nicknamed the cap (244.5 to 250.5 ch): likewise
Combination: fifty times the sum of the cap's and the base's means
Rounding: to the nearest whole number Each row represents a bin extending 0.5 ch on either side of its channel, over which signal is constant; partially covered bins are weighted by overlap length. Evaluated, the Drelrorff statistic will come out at 158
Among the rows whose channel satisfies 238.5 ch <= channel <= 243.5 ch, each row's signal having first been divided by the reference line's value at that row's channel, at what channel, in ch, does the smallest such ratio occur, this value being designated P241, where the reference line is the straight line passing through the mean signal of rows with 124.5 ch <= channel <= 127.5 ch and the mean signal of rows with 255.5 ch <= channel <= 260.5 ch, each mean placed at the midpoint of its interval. 243 ch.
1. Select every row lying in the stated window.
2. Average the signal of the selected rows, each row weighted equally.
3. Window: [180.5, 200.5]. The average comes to 2.0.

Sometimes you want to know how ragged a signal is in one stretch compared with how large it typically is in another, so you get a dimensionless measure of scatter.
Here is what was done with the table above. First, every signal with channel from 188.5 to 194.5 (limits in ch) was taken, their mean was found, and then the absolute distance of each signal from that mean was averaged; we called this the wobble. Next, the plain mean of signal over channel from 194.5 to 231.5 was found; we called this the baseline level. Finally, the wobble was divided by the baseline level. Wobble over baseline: 0.020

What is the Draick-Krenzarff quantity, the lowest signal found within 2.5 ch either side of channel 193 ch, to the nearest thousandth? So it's 1.887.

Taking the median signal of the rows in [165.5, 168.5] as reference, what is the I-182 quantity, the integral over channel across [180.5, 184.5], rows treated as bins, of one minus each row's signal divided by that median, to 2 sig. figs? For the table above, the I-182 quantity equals 0.36 ch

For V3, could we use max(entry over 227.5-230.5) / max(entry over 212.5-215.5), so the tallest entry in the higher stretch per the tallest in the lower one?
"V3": 1.07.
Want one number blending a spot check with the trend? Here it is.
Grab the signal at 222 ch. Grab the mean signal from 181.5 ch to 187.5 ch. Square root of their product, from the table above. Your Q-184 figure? 2.4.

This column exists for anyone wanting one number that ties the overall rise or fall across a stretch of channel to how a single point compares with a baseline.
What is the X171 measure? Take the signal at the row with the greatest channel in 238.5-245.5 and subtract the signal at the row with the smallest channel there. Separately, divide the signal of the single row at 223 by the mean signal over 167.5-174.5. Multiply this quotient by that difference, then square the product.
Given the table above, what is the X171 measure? 0.020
